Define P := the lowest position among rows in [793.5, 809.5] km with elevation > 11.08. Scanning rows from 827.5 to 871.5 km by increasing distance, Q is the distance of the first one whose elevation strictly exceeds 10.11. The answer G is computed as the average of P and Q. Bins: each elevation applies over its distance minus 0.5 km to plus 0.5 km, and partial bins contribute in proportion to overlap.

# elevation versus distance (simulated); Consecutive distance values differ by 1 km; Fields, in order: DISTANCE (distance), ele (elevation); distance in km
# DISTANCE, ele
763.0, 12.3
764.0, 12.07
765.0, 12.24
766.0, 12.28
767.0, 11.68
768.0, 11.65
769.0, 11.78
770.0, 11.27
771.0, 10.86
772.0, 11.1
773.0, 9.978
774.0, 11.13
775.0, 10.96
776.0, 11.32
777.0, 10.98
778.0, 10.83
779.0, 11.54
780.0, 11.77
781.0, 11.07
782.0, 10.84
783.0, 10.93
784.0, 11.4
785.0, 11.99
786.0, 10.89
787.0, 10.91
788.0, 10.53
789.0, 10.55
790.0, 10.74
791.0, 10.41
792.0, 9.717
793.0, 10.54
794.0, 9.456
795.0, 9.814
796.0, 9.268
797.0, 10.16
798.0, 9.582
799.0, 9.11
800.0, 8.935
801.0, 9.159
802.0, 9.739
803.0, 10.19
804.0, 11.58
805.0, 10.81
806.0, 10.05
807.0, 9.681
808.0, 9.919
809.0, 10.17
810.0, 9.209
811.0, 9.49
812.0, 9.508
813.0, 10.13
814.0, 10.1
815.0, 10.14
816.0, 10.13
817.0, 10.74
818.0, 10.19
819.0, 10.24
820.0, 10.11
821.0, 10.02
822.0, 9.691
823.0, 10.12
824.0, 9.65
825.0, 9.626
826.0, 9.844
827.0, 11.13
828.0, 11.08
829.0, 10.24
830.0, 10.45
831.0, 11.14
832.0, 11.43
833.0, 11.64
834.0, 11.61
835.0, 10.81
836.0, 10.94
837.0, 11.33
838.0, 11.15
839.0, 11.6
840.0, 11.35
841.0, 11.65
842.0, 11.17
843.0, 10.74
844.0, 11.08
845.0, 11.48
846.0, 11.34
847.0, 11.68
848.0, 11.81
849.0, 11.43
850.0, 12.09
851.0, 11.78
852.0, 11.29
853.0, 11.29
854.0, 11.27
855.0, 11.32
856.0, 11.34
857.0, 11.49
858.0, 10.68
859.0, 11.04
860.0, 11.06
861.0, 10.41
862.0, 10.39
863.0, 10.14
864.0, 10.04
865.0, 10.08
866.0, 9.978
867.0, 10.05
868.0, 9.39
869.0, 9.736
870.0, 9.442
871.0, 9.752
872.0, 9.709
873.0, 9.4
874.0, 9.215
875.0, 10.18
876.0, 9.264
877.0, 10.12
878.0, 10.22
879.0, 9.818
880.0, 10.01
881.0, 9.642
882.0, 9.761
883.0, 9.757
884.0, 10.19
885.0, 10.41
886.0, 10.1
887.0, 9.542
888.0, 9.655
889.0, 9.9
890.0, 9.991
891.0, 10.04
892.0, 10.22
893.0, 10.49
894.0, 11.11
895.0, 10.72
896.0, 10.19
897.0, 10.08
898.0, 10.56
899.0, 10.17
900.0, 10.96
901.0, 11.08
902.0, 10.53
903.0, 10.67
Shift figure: 816.0 km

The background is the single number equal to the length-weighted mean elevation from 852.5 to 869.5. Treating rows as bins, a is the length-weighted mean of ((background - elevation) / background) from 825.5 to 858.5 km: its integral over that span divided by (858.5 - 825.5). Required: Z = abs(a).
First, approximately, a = -0.063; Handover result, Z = 0.063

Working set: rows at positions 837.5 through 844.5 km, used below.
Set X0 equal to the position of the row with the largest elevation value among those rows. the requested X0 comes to 841.0 km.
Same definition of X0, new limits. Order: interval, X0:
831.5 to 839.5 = 833.0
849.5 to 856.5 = 850.0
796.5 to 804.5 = 804.0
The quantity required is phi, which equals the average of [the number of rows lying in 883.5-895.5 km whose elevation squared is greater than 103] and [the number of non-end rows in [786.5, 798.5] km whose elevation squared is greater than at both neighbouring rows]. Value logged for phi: 5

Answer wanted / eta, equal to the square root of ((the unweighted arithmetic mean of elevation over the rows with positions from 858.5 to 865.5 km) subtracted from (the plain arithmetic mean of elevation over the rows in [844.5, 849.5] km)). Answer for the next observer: 1.05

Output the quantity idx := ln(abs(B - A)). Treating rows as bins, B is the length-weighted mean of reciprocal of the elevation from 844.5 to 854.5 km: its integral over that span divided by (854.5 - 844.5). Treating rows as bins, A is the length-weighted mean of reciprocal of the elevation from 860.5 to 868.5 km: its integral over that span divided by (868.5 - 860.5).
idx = -4.4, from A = 0.099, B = 0.0867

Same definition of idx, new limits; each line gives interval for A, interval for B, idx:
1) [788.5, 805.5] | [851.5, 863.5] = -4.7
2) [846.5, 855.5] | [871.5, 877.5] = -4.1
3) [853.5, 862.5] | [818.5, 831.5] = -5.0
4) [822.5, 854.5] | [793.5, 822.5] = -4.5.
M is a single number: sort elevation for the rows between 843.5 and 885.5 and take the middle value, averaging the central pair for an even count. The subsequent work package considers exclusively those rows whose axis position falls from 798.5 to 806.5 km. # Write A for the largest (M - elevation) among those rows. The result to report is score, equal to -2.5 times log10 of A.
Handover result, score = -0.3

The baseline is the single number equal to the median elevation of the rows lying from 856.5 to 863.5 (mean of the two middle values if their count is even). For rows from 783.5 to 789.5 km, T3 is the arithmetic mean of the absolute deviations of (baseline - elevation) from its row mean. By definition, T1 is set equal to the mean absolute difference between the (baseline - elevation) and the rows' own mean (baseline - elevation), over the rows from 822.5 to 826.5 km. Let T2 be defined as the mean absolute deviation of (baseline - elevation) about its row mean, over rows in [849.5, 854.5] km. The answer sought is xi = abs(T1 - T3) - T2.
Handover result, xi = -0.05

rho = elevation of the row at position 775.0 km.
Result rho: 10.96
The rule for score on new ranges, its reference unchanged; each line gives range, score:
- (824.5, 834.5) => 0.6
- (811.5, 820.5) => 0.4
